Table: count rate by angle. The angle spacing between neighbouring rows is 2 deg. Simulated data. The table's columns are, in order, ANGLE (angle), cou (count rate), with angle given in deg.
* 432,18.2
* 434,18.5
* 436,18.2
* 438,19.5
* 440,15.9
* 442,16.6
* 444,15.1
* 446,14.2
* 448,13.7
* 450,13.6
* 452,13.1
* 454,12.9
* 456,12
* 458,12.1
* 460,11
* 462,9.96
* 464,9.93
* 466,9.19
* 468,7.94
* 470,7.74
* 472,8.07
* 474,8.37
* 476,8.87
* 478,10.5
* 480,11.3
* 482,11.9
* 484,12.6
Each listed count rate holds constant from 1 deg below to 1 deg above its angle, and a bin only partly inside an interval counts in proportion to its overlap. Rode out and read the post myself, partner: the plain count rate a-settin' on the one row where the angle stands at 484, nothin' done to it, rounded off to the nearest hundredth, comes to 12.60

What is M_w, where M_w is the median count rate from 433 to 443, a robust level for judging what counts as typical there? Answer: 18.2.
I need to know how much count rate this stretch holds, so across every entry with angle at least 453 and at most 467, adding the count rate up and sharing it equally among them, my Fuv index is 11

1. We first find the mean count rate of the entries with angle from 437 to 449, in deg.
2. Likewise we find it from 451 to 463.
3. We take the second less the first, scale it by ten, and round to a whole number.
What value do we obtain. -40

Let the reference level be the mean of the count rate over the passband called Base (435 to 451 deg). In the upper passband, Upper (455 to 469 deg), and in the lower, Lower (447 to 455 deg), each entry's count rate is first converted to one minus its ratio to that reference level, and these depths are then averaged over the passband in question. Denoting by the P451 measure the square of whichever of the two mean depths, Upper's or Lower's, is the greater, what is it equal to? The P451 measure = 0.12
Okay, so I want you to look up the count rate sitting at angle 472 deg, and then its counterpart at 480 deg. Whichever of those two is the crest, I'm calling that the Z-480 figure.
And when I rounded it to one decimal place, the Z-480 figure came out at 11.3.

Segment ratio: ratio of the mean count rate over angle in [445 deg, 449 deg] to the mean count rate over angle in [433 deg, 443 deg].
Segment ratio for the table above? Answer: 0.79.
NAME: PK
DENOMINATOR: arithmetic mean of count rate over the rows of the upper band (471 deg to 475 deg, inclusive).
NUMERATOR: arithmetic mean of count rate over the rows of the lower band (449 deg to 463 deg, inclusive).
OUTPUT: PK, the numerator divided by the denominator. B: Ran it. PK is 1.5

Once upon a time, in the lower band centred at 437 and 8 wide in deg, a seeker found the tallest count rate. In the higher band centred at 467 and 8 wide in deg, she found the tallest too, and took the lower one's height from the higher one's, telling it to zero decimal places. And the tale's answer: -10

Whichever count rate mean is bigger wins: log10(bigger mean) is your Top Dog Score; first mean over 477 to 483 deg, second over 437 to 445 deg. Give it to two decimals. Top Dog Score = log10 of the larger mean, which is 1.22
